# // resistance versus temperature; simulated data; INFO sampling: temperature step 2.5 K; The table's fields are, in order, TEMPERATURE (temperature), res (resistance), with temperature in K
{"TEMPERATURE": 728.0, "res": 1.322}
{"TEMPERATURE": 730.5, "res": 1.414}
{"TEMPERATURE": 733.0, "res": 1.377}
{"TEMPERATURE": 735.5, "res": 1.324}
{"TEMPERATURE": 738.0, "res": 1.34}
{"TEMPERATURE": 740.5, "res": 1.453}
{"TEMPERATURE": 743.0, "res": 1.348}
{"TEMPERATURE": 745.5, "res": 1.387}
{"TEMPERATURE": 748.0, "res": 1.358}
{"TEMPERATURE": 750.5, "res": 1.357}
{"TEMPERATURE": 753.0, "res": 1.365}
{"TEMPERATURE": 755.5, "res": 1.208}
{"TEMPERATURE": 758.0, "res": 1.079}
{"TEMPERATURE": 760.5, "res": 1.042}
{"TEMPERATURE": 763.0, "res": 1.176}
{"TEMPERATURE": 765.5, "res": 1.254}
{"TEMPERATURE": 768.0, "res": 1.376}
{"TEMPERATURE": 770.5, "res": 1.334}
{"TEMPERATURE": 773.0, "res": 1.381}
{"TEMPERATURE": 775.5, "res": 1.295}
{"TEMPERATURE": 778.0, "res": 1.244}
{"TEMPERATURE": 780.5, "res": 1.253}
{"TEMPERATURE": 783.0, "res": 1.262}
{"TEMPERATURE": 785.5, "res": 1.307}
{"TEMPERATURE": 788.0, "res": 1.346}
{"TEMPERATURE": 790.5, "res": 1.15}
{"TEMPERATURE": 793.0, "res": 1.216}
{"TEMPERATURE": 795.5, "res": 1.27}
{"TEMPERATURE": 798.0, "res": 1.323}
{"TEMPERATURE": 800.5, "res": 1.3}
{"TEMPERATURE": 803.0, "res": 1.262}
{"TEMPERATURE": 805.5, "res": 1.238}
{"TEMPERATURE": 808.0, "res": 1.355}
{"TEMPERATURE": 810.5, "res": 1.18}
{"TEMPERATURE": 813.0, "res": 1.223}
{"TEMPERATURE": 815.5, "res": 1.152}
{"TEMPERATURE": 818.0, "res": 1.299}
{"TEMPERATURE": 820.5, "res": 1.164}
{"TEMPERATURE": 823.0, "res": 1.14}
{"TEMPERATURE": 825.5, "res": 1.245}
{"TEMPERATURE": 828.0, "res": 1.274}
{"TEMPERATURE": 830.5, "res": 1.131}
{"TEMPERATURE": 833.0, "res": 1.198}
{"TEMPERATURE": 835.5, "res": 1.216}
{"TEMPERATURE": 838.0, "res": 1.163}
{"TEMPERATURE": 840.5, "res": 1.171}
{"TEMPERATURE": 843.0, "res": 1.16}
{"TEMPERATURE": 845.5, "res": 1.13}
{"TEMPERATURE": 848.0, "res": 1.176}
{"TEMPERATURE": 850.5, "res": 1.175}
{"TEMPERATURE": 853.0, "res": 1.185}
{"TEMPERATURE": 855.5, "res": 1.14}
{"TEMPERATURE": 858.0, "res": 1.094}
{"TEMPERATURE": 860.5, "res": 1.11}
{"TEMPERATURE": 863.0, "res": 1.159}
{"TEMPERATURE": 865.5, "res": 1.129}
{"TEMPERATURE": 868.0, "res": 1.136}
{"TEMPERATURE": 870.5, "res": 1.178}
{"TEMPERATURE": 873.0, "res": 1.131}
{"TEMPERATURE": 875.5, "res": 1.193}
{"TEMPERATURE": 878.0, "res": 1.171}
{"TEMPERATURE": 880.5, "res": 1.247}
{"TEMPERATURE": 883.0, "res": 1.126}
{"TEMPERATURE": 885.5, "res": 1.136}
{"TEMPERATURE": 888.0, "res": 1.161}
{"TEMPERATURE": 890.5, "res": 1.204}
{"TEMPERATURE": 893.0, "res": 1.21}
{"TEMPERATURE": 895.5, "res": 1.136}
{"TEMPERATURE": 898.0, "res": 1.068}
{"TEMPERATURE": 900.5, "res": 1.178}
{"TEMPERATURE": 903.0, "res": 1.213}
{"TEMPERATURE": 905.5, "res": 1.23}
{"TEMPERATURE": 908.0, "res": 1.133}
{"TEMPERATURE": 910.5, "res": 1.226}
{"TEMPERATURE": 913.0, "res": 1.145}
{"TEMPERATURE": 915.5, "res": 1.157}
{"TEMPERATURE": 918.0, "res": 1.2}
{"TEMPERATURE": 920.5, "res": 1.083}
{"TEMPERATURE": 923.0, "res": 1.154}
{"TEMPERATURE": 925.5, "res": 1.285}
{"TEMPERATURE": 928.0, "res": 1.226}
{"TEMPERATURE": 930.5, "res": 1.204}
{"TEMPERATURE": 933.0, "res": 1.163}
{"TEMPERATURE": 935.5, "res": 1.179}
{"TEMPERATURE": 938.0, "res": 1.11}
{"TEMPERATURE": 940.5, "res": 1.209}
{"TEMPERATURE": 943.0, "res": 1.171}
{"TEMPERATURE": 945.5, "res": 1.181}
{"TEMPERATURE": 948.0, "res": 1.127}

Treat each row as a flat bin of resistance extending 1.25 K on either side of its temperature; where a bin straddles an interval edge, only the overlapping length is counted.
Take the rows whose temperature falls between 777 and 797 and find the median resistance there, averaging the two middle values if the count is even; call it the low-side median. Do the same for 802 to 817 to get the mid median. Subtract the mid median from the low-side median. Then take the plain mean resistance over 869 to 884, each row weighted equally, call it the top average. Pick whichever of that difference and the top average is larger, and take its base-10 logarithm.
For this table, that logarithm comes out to 0.070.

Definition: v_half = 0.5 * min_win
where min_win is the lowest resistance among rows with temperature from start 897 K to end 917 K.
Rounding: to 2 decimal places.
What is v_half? 0.53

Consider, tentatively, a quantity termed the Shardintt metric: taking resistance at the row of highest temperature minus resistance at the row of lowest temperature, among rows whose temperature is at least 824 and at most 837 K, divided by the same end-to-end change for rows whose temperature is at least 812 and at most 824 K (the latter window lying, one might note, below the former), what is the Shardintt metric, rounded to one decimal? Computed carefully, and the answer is 0.3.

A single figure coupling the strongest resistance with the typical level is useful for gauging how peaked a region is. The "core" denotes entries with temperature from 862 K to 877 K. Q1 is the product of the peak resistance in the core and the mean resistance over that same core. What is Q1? 1.38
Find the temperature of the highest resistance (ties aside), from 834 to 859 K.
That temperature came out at 835.5 K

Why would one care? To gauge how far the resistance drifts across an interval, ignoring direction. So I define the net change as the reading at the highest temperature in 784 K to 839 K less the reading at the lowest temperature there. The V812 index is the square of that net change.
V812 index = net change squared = 0.021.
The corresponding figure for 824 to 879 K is 0.005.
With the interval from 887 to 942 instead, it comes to 0.002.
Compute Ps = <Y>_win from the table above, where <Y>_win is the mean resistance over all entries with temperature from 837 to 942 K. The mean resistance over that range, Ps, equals 1.17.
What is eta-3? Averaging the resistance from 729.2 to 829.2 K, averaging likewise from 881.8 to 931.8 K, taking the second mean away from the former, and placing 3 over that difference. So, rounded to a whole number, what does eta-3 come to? 29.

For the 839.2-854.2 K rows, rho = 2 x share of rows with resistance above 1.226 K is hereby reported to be 0.0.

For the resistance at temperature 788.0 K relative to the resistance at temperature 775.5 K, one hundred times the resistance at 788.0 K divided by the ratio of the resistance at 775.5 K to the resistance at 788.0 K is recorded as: 140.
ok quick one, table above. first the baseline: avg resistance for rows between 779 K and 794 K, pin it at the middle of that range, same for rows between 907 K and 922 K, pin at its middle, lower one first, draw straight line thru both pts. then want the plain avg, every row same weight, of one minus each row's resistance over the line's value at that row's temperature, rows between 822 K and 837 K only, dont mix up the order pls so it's 0.02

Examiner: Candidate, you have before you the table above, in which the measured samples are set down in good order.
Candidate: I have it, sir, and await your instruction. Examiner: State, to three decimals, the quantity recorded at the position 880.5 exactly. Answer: 1.247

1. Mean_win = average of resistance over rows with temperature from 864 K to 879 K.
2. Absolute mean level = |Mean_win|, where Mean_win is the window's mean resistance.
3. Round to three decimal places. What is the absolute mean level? 1.156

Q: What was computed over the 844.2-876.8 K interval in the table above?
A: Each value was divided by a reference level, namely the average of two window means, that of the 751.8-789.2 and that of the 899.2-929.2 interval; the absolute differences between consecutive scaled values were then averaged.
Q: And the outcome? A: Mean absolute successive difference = 0.027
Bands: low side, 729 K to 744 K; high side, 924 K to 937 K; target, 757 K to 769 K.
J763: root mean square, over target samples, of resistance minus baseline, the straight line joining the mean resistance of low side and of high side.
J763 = 0.209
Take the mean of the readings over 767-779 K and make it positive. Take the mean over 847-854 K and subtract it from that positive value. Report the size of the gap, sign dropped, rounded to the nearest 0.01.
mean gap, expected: 0.15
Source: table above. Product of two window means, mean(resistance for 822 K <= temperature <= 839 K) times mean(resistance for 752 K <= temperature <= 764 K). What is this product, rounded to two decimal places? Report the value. 1.40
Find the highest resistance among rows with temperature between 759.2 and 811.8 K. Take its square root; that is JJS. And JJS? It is 1.18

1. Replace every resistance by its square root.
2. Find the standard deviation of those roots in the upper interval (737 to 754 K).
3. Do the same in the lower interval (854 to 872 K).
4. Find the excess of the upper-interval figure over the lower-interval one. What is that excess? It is 0.003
